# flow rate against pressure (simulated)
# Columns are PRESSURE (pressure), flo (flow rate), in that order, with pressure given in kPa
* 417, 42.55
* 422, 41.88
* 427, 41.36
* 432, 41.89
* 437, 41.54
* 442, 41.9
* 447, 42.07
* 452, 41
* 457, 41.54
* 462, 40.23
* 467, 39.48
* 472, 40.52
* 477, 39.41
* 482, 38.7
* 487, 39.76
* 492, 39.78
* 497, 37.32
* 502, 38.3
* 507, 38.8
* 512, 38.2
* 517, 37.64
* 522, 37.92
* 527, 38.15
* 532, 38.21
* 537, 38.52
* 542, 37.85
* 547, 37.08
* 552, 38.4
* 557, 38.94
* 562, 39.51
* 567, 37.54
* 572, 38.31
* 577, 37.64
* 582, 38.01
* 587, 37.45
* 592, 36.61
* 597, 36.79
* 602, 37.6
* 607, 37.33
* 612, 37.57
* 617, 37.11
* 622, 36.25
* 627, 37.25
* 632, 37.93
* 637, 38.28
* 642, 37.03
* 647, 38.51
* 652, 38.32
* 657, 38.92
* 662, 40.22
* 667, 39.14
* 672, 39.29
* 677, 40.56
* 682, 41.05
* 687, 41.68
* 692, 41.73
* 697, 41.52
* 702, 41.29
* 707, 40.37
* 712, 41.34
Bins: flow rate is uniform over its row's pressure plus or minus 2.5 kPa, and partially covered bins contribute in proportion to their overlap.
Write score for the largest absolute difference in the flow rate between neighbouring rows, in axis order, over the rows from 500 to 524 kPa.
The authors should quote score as 0.6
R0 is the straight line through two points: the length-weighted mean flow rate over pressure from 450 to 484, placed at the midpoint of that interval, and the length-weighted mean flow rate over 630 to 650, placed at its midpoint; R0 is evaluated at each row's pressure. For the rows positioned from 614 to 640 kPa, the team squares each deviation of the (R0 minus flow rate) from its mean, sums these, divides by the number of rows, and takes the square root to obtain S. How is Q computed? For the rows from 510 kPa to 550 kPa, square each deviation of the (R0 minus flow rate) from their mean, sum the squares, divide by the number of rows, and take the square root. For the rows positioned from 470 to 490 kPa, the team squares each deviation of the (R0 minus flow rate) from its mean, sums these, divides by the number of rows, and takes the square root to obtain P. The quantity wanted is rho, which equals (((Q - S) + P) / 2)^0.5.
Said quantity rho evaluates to 0.34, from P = 0.6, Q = 0.39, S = 0.78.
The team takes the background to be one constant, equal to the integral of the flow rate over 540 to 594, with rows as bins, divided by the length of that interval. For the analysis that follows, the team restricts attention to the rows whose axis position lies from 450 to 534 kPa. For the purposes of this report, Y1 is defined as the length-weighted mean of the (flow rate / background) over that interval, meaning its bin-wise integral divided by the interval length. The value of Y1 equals 1.030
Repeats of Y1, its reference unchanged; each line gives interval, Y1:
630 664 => 1.013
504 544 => 1.006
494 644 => 0.996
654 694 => 1.061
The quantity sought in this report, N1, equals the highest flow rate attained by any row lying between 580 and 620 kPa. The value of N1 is 38.01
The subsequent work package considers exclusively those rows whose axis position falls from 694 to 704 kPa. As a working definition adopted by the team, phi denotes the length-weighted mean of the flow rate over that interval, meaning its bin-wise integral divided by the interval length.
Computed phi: 41.4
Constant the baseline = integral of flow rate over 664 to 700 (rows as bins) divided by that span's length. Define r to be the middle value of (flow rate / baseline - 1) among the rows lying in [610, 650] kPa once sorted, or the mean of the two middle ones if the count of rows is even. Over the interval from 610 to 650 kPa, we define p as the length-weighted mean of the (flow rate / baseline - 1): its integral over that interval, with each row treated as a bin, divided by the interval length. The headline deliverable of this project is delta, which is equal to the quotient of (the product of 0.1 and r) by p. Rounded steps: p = -0.08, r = -0.08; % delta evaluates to 0.1028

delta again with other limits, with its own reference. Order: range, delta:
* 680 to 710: 0.1224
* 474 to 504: 0.0922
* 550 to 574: 0.1068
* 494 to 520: 0.0955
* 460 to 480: 0.1020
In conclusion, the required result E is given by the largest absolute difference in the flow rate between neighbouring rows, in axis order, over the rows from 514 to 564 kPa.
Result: 1.3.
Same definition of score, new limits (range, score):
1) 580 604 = 0.8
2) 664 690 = 1.3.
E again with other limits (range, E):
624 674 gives 1.5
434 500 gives 2.5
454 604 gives 2.5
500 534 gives 0.6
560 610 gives 2.0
